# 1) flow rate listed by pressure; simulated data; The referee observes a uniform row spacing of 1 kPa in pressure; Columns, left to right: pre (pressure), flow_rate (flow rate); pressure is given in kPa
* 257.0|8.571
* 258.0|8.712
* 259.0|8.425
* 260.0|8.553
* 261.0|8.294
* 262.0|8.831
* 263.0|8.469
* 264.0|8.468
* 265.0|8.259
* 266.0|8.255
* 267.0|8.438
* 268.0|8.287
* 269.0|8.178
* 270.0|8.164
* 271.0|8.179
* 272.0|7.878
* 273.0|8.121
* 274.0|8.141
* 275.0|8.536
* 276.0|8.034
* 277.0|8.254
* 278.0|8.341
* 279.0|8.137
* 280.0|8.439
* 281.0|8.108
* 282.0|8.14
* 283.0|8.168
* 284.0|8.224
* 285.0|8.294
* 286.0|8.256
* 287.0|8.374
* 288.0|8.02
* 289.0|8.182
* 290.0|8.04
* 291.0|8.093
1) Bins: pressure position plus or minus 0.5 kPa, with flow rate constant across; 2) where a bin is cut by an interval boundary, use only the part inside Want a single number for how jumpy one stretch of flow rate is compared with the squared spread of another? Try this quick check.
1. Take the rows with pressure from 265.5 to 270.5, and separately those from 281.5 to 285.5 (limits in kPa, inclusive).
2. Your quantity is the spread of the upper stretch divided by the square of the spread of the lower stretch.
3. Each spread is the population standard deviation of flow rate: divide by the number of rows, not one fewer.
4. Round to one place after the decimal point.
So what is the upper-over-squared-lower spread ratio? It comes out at 6.1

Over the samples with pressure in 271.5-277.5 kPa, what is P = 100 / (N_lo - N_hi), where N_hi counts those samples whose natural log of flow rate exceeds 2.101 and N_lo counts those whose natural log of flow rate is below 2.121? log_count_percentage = 33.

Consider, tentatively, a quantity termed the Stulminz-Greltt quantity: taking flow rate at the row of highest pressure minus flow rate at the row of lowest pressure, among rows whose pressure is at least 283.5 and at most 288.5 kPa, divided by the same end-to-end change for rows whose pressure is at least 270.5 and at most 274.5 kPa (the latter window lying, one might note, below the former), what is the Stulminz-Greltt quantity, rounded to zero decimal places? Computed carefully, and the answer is 5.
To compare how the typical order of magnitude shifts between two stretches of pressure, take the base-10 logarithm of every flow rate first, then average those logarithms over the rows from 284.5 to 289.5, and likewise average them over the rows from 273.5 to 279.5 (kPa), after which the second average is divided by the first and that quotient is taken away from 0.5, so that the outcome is -0.501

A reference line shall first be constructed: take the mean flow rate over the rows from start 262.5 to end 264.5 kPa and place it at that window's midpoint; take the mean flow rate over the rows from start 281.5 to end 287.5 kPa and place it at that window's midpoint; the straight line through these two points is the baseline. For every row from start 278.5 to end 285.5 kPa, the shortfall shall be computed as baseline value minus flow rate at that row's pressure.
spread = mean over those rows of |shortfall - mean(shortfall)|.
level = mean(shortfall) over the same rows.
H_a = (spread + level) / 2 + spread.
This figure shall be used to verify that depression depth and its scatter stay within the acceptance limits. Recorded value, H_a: 0.17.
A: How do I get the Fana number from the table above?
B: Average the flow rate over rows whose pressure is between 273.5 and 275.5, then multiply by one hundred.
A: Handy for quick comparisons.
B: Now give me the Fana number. 834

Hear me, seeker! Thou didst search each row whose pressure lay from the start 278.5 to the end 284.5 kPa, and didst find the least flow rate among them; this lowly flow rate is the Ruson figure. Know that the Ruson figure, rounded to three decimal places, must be 8.108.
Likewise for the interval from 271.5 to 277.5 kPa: 7.878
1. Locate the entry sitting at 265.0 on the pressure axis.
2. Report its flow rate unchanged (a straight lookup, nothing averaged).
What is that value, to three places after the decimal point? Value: 8.259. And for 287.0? 8.374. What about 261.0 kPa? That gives 8.294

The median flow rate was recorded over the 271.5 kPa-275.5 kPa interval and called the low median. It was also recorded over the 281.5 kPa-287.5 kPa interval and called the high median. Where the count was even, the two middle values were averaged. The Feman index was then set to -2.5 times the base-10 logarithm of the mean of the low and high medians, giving -2.283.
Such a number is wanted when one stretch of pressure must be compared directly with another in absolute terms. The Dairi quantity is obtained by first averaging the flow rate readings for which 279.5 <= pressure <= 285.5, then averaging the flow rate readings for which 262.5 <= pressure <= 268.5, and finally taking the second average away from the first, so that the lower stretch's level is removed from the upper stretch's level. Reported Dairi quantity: -0.1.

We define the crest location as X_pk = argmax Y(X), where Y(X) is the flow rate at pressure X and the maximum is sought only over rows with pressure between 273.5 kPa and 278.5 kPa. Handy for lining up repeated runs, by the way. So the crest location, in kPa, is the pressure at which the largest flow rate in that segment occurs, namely 275.0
